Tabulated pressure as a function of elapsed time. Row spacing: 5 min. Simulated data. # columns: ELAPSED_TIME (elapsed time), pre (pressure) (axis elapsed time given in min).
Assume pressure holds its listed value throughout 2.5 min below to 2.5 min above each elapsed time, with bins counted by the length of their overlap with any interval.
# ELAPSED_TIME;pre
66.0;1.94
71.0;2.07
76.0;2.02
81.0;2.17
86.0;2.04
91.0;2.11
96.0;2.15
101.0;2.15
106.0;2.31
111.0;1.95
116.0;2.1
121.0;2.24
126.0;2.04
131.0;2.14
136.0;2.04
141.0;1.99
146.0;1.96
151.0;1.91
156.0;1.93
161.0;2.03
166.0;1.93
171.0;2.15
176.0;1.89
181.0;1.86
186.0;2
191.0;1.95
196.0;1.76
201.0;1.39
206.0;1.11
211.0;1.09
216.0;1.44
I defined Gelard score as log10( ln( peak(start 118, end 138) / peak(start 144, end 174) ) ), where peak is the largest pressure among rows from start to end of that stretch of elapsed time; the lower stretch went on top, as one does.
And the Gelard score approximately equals -1.39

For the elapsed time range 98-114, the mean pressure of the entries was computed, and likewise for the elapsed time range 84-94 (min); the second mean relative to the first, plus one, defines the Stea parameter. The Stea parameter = 1.97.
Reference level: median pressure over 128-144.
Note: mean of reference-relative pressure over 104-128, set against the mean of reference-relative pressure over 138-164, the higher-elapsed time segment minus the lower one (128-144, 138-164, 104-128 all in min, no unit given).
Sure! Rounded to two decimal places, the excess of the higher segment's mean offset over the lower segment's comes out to -0.16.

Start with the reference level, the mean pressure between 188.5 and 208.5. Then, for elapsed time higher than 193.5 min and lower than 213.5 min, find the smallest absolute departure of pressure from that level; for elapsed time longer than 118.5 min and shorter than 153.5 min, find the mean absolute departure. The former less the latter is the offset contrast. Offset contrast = -0.33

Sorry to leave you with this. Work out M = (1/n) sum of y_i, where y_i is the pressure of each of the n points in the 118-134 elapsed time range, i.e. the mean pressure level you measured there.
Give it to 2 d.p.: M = 2.14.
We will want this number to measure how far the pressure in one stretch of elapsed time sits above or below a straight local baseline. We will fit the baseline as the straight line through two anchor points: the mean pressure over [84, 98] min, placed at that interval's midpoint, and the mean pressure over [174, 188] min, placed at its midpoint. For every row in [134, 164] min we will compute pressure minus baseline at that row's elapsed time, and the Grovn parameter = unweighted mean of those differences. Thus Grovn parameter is -0.01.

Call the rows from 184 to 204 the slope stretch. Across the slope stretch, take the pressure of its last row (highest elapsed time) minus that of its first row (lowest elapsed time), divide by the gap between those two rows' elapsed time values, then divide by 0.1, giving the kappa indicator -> -0.41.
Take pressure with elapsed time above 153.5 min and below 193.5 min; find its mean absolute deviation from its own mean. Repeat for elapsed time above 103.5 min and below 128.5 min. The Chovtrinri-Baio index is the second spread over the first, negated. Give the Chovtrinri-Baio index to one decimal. -1.7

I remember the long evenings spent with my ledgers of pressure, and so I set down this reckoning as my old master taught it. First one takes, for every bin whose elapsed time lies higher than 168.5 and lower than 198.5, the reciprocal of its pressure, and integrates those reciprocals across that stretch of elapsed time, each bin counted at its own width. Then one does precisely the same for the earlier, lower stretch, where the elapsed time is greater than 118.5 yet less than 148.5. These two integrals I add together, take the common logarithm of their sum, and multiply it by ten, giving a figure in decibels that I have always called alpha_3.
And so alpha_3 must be 14.8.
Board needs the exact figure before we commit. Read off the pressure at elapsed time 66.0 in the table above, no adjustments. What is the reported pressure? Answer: 1.94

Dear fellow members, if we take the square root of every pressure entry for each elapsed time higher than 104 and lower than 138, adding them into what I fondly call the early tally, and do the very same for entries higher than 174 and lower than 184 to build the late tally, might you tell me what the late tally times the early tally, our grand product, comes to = 28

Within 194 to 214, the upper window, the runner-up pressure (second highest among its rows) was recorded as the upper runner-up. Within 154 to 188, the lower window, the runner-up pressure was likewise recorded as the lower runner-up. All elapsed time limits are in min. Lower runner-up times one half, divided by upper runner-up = 0.73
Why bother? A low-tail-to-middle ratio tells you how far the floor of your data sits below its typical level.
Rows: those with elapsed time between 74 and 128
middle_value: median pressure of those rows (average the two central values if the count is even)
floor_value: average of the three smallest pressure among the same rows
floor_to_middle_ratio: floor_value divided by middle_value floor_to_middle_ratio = 0.95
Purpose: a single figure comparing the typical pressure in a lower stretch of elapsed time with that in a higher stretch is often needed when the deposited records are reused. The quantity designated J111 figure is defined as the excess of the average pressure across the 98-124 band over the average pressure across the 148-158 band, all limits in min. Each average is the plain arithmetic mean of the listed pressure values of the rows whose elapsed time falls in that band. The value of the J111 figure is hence 0.23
